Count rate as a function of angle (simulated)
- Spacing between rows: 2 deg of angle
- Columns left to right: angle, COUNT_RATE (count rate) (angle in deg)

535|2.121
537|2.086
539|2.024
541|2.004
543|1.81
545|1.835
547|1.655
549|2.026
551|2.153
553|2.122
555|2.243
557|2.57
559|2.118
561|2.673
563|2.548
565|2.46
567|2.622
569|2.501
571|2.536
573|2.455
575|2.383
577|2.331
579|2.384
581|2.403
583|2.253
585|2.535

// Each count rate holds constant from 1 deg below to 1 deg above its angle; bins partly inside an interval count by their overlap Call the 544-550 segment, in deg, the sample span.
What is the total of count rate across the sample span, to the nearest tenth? 5.5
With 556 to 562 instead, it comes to 7.4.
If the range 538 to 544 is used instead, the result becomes 5.8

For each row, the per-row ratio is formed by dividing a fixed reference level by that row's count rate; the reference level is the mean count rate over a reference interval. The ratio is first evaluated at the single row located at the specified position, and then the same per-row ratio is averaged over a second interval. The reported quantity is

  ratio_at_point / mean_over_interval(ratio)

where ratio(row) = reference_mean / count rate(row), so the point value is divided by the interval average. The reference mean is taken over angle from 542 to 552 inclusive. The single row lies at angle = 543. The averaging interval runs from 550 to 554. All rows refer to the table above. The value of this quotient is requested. 1.18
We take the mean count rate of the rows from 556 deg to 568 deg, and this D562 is 2.50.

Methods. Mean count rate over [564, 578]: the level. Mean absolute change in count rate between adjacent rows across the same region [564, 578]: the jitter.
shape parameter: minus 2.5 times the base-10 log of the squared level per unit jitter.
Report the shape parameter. -4.6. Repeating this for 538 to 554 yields -3.6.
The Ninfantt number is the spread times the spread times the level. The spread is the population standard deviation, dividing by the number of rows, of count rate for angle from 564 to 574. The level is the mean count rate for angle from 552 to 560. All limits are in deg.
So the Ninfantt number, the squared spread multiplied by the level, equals 0.008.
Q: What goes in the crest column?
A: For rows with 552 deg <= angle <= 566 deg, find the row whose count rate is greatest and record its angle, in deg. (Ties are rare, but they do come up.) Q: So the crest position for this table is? 561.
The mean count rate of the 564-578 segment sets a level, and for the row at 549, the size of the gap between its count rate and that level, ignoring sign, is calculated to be 0.44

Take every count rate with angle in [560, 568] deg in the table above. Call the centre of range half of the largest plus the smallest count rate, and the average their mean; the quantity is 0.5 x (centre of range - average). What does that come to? -0.0046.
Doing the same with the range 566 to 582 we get 0.0123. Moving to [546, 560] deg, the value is -0.0071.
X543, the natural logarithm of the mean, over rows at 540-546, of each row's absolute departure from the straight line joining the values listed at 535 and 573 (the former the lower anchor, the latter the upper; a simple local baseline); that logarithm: -1.2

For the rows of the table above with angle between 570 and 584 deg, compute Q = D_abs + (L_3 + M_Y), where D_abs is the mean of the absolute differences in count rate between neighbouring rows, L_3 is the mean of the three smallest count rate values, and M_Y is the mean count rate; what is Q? 4.79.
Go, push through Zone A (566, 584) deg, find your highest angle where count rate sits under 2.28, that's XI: 583 deg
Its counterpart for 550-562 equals 559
